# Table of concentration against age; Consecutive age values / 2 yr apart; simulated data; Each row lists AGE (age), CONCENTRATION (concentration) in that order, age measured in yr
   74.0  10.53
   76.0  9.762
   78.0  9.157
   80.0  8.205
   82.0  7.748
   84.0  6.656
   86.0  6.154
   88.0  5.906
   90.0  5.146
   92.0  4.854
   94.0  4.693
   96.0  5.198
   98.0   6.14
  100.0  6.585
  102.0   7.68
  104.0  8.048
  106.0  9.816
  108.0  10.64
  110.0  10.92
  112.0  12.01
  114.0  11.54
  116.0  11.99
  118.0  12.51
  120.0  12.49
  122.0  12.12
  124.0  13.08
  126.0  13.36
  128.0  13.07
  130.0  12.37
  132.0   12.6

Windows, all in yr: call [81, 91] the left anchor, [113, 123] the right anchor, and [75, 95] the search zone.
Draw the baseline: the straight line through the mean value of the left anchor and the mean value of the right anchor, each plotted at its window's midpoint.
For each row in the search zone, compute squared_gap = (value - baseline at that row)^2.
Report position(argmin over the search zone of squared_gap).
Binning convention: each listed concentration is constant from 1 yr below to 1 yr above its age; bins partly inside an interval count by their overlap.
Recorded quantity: 86.0 yr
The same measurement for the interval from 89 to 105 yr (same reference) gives 104.0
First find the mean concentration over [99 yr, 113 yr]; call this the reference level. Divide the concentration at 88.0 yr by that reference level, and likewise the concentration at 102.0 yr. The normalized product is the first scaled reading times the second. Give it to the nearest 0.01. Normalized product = 0.51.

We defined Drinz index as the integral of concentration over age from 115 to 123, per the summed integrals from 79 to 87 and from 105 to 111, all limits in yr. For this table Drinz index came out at 0.82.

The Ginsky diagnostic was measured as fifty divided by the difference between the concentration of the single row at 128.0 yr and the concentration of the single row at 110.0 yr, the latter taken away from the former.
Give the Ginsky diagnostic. 23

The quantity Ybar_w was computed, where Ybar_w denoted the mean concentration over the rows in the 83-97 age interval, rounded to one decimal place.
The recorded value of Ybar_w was 5.5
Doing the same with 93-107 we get 6.9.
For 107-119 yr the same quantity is 11.6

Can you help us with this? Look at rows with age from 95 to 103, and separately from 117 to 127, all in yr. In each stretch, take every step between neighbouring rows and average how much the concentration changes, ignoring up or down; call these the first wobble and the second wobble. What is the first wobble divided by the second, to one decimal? 2.0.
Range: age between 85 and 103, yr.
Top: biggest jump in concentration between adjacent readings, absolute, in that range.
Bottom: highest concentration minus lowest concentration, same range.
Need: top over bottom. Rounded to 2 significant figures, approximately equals 0.37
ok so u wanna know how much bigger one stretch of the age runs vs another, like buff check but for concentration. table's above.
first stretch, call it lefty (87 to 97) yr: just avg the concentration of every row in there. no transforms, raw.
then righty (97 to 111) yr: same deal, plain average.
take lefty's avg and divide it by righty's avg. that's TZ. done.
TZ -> 0.60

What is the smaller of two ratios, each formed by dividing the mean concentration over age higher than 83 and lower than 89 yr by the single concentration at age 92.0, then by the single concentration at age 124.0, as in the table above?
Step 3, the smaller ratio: 0.48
